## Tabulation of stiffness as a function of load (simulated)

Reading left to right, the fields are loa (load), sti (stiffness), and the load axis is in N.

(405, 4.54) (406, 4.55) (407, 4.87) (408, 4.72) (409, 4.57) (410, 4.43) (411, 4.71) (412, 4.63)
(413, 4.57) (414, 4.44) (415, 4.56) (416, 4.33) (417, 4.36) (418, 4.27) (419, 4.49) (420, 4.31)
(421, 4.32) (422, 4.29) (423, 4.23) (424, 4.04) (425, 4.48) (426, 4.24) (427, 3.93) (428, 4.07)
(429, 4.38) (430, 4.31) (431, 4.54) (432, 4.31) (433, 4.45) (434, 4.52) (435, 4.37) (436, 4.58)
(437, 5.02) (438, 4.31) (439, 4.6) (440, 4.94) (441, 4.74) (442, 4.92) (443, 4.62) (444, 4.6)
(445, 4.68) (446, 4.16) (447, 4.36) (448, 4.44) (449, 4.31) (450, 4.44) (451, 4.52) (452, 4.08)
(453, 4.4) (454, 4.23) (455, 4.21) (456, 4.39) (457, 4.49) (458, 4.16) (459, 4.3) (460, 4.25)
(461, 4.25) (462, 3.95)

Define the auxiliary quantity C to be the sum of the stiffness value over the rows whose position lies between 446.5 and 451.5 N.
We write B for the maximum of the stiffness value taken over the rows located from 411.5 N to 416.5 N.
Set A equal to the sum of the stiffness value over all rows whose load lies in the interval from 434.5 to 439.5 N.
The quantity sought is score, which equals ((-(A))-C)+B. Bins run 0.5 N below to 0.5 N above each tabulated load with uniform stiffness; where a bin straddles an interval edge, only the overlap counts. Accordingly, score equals -40.3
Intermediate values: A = 22.9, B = 4.63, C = 22.1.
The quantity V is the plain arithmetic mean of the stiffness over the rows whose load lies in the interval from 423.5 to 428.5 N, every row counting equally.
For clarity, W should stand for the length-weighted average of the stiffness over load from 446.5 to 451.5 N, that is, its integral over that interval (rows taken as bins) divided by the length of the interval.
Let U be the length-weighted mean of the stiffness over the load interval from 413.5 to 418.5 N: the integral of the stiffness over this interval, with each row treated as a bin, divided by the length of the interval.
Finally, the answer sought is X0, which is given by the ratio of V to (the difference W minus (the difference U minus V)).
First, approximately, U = 4.39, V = 4.15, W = 4.41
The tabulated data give 0.99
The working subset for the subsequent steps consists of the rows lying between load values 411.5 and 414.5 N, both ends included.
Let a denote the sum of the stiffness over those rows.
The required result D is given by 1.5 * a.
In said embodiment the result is 20.5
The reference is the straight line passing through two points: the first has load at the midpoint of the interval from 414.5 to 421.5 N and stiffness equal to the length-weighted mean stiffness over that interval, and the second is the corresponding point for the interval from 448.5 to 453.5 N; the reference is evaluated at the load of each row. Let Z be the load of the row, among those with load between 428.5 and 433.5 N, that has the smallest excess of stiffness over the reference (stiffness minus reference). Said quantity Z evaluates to 430 N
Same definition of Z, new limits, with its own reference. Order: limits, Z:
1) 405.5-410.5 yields 410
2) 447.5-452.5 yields 452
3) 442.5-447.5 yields 446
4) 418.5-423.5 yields 423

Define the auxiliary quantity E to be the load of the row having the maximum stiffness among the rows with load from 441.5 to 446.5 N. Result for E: 442 N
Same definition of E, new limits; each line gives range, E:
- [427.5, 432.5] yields 431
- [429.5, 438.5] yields 437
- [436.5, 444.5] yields 437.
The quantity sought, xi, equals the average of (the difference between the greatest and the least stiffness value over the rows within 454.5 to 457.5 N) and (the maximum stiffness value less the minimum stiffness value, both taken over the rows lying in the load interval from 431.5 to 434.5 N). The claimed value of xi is 0.245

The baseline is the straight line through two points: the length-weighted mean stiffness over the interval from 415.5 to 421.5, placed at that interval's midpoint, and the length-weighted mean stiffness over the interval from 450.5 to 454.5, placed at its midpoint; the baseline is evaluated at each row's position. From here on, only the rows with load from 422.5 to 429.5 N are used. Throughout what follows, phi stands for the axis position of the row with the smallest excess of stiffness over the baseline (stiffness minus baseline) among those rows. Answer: 427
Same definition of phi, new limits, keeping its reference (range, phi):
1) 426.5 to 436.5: 427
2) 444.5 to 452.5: 452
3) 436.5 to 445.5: 438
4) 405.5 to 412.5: 410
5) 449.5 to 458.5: 452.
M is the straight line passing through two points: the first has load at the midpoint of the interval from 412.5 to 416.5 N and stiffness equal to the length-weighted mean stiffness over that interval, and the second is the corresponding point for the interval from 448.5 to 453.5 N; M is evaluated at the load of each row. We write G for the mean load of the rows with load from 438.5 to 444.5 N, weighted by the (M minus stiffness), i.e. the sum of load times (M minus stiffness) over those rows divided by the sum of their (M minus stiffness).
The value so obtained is 441.3 N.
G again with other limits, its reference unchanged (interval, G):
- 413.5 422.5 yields 419.3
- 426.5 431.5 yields 427.3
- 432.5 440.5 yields 437.9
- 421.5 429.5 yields 425.6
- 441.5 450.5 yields 443.3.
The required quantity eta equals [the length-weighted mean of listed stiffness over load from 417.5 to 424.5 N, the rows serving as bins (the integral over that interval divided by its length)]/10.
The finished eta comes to 0.428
